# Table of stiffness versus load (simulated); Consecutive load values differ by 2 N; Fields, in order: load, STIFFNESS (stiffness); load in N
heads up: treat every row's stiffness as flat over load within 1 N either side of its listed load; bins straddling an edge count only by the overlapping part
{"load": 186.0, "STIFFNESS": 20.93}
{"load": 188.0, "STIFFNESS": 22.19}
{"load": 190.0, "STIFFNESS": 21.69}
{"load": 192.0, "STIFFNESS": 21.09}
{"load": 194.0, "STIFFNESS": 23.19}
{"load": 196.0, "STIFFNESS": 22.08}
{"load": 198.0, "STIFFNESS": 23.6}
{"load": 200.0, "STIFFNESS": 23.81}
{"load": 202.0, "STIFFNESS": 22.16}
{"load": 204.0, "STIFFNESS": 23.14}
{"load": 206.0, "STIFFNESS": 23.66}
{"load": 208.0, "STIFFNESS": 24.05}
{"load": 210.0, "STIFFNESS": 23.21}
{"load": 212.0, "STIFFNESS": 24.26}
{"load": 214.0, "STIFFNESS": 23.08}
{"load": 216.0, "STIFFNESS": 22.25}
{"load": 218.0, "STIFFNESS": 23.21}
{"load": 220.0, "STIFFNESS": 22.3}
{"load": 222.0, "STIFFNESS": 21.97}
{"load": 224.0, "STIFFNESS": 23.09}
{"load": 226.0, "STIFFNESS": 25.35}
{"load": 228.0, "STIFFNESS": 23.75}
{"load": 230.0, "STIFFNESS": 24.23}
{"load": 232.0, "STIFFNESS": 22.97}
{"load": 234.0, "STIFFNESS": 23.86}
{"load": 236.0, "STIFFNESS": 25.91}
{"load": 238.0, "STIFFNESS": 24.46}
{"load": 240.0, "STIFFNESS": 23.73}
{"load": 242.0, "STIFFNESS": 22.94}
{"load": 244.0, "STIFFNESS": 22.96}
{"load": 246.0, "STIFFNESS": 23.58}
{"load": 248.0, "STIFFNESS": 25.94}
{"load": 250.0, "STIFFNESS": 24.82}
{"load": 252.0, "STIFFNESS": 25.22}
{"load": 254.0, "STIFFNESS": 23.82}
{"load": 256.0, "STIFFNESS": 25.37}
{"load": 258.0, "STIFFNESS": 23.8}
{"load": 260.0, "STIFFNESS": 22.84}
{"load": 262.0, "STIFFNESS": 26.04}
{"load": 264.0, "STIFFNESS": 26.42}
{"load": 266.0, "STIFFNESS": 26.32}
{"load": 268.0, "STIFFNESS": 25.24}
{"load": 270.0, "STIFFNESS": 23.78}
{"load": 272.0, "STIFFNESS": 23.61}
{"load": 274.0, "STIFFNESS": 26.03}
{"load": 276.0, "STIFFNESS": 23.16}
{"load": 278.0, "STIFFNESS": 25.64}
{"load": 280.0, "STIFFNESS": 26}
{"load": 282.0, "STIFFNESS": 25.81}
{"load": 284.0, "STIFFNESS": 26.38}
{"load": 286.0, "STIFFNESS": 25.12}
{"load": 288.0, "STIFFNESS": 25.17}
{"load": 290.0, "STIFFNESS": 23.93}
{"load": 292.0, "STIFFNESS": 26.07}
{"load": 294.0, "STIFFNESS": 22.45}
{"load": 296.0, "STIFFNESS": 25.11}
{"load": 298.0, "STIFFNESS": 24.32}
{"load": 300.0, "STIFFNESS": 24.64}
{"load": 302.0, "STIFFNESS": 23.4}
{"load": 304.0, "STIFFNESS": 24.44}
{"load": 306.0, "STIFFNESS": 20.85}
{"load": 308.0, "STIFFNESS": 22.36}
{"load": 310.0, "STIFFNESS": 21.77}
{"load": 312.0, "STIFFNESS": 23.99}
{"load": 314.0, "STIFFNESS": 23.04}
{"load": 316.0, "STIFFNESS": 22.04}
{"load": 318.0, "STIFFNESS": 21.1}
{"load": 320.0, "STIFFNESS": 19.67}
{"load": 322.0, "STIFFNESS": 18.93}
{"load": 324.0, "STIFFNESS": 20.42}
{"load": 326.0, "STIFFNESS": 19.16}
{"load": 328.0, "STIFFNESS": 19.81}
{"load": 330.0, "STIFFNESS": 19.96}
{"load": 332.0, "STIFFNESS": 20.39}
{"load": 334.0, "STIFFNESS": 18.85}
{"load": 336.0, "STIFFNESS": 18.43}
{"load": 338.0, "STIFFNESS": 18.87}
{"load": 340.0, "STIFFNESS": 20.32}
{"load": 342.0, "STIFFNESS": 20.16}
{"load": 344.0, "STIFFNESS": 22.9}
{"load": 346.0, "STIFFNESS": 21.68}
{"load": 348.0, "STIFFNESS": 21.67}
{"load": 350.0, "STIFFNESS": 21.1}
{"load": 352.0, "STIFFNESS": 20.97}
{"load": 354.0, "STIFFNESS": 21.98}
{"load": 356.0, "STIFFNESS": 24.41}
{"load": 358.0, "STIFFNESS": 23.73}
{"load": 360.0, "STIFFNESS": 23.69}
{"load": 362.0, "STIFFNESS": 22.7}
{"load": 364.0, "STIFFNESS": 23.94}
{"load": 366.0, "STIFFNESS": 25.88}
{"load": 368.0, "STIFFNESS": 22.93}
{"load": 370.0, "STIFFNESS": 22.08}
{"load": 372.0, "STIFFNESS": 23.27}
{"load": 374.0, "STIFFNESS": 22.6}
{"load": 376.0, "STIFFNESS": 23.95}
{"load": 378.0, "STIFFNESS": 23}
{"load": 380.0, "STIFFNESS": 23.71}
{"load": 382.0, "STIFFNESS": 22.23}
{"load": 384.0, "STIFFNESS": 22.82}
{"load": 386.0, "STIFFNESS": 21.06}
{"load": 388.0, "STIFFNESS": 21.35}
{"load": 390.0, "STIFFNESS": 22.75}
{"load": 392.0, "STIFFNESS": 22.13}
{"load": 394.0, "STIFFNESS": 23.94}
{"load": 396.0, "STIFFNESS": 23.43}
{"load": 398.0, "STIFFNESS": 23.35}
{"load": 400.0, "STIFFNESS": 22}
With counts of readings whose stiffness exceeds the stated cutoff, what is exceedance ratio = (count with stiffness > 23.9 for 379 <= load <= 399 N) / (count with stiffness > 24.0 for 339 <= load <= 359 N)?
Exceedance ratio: 1.0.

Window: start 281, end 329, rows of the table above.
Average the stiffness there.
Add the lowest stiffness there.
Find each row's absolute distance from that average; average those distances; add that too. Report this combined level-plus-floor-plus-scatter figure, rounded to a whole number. 44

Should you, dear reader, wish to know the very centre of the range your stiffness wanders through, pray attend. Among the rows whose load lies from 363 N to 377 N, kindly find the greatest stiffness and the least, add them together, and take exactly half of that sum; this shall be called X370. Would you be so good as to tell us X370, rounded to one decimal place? 24.0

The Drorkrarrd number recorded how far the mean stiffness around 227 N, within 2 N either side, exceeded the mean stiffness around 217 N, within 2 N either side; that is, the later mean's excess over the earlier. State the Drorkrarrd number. 1.8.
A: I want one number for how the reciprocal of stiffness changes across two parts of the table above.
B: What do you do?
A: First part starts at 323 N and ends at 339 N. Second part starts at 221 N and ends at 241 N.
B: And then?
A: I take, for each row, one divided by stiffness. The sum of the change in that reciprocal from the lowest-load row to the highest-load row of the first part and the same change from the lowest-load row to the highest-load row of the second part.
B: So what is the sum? 0.001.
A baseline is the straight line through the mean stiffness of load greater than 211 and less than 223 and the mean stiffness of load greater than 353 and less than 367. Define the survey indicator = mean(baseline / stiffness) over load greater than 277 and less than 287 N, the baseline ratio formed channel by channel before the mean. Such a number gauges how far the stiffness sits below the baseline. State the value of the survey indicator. 0.90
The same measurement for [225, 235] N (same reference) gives 0.96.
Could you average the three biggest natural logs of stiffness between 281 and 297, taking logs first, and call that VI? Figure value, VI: 3.26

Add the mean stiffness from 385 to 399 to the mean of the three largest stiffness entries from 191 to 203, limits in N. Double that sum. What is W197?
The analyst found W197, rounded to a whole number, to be 92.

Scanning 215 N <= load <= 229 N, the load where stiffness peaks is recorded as 226.0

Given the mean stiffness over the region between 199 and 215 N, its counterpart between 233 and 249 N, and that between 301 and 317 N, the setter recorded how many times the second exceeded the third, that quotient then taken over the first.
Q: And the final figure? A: 0.0454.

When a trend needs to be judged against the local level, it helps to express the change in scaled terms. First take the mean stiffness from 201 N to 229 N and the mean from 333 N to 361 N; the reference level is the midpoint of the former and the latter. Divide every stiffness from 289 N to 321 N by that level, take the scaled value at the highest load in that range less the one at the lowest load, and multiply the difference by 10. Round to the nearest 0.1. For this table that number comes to -1.9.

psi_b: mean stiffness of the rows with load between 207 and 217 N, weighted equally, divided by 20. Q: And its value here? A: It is 1.17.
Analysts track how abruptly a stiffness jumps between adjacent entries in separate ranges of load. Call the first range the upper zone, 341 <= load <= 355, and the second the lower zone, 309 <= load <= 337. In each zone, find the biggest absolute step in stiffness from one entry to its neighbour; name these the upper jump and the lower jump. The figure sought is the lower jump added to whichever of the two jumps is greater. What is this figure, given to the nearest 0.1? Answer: 5.0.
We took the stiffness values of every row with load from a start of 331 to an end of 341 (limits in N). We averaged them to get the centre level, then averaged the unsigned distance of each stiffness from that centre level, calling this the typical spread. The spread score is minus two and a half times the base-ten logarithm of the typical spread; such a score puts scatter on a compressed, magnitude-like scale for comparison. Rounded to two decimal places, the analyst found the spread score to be 0.26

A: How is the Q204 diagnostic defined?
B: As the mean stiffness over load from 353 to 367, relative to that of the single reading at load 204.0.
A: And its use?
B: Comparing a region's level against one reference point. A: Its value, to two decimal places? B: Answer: 1.03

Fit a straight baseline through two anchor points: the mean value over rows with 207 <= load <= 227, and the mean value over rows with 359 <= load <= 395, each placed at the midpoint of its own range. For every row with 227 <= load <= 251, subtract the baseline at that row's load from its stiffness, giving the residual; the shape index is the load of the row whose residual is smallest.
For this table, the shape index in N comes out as 242.0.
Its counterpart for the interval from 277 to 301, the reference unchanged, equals 294.0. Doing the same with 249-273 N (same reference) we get 260.0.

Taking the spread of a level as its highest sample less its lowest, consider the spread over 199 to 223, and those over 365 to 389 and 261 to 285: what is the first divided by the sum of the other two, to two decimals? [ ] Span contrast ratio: 0.28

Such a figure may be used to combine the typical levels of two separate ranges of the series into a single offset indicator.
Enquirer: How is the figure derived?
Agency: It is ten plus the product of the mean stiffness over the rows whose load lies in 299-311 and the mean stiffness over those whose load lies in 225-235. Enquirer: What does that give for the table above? 561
